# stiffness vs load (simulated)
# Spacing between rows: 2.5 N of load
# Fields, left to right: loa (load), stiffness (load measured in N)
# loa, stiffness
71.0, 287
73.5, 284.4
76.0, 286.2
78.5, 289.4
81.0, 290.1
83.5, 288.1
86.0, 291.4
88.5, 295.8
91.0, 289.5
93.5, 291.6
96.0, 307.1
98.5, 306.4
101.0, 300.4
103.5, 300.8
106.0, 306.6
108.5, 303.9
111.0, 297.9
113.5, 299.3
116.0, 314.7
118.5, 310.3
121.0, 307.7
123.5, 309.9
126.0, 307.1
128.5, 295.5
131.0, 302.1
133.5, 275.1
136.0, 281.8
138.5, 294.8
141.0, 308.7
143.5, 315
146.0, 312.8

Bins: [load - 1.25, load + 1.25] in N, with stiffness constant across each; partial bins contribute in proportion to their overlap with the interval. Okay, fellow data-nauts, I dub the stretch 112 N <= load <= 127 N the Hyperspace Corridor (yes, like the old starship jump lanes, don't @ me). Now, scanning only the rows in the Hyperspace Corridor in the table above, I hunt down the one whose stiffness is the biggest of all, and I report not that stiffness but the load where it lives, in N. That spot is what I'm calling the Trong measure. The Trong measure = 116.0 N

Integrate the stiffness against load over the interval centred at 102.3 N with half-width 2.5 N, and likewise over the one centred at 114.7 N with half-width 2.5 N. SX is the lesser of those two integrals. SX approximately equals 1503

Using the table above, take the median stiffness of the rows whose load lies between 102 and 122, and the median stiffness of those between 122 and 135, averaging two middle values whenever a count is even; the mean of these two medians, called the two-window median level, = 304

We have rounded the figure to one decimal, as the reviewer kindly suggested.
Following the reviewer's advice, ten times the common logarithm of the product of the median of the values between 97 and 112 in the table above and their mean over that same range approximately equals 49.6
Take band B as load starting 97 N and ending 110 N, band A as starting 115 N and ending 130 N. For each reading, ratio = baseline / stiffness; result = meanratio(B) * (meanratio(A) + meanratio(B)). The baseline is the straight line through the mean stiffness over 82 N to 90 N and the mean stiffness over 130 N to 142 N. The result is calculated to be 1.84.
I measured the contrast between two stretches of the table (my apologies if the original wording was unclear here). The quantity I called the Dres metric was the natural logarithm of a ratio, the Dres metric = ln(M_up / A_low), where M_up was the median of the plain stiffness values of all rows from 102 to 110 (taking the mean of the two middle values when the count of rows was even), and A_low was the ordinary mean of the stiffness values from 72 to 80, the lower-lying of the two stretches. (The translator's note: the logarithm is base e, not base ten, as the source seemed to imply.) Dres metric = 0.058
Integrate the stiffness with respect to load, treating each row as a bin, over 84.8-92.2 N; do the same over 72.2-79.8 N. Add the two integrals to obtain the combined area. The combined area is 4342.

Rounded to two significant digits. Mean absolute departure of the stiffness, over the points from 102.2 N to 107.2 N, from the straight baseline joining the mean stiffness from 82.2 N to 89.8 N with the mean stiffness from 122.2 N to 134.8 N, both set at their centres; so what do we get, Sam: 9.2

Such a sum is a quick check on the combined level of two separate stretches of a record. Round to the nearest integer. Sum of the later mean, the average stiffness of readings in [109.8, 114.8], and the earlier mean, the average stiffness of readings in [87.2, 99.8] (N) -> 597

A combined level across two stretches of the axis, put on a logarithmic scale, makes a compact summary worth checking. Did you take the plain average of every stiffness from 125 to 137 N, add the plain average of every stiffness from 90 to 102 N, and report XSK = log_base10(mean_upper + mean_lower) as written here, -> 2.77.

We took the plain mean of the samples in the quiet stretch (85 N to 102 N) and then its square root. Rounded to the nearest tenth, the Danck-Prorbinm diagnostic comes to 17.2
